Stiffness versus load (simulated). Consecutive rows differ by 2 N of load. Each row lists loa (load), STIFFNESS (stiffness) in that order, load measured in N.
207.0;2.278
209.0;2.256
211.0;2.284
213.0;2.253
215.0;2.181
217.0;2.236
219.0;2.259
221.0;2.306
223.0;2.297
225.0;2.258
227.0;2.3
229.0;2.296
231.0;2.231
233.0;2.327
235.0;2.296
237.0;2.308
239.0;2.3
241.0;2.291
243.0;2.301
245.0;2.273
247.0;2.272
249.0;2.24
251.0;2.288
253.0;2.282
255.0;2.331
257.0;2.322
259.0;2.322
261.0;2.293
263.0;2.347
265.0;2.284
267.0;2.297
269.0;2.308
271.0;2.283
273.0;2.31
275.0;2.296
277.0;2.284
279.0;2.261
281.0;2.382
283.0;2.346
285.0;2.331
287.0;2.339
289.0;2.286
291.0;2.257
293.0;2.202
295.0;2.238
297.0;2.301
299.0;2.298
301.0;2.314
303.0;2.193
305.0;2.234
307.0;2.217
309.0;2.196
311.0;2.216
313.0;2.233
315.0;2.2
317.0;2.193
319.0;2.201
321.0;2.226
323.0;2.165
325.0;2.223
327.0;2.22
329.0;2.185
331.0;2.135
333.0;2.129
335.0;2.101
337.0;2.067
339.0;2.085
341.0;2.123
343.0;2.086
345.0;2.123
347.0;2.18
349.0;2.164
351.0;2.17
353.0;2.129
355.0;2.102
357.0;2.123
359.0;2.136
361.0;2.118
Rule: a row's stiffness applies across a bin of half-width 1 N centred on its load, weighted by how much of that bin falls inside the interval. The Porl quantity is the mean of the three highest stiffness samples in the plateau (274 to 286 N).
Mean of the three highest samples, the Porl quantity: 2.35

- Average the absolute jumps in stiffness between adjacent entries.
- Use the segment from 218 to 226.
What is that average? 0.0317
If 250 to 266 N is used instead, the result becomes 0.0300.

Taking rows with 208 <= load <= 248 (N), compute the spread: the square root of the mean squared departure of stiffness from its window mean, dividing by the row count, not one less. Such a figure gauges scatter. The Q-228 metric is 0.033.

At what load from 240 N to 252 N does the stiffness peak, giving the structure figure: 243.0 N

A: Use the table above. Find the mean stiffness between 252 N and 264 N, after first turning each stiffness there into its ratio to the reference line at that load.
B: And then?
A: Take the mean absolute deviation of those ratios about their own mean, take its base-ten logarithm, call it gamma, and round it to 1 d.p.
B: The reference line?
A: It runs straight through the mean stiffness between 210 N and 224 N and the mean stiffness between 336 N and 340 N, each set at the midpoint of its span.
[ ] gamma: -2.0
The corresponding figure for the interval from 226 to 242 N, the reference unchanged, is -2.1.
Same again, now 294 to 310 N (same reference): -1.7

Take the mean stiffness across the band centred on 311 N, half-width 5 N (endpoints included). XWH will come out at 2.21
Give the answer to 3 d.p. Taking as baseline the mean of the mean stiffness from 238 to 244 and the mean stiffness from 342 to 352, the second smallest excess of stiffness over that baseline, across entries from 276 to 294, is 0.036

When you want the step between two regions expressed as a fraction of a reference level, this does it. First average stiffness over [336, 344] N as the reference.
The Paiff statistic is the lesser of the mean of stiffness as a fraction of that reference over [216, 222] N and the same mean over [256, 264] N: 1.08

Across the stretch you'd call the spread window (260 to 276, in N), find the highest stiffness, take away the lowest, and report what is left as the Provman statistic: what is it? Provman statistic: 0.064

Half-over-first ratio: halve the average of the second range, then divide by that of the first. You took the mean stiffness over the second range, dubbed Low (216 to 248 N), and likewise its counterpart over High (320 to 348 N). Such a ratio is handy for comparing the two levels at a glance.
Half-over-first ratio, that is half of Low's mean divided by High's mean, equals 0.53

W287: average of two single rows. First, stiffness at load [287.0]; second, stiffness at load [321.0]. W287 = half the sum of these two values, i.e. 2.28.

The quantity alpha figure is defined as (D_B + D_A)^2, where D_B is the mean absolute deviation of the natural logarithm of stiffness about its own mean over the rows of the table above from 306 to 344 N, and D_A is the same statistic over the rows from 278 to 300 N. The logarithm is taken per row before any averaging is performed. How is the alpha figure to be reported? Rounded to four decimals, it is 0.0016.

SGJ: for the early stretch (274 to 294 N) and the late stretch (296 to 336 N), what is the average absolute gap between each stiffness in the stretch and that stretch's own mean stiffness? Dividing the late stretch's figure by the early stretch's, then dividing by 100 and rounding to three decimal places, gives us 0.010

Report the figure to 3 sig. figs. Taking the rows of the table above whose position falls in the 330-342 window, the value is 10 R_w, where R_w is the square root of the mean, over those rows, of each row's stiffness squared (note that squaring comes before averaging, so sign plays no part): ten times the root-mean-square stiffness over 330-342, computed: 21.1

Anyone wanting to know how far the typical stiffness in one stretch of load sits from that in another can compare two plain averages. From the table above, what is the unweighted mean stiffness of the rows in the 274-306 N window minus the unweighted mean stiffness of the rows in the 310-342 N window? 0.12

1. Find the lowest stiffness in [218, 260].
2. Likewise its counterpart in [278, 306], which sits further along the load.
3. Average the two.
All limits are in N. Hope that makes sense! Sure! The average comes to 2.21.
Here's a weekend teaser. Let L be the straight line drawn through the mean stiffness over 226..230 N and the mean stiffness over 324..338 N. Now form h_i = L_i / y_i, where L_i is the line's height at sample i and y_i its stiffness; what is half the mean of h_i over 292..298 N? 0.490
